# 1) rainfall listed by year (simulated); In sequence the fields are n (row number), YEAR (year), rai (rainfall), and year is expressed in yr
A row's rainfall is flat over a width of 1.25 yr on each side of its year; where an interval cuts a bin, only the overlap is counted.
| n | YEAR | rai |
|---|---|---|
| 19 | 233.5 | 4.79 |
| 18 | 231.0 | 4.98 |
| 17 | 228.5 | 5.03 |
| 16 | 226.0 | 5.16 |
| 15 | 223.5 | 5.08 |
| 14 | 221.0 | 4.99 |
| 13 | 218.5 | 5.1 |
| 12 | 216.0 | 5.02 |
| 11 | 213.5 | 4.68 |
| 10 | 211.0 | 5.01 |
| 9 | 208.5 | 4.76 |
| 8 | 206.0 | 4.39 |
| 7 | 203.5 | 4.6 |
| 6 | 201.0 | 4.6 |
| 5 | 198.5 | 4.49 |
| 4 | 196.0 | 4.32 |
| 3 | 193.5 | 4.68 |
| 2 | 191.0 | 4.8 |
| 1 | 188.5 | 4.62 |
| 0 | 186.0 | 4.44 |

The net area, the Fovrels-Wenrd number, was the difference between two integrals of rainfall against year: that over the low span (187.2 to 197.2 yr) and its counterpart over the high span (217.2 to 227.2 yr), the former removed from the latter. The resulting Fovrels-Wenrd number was 4.8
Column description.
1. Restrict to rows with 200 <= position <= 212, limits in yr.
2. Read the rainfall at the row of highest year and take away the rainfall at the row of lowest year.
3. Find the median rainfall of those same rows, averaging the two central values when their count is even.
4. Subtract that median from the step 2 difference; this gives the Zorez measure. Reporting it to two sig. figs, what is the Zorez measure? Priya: -4.2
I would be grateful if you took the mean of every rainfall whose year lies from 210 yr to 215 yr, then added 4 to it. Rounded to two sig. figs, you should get 8.8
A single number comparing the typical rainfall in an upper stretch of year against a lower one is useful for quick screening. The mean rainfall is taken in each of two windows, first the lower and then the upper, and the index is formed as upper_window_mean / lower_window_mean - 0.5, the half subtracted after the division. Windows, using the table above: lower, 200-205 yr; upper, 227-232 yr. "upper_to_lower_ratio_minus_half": 0.59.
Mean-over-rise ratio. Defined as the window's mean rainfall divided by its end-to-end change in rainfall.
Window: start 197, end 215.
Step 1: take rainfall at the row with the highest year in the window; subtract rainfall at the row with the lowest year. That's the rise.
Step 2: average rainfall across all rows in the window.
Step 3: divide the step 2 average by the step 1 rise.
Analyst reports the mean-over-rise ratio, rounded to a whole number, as 24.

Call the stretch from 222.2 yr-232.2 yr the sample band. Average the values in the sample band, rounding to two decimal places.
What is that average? 5.06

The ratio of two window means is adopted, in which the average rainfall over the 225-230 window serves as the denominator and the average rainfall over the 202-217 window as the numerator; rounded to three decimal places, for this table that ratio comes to 0.931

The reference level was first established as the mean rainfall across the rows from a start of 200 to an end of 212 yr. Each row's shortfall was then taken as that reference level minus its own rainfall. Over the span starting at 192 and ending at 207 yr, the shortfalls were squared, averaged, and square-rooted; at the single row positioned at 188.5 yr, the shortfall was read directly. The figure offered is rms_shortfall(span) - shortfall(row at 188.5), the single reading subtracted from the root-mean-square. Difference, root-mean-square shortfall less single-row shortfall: 0.15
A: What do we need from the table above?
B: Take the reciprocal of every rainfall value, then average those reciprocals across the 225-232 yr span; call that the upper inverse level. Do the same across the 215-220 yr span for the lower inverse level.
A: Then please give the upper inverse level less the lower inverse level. 0.000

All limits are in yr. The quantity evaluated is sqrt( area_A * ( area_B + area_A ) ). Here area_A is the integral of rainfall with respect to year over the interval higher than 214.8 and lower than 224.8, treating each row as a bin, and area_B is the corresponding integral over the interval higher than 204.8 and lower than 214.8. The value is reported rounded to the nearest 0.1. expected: 70.2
